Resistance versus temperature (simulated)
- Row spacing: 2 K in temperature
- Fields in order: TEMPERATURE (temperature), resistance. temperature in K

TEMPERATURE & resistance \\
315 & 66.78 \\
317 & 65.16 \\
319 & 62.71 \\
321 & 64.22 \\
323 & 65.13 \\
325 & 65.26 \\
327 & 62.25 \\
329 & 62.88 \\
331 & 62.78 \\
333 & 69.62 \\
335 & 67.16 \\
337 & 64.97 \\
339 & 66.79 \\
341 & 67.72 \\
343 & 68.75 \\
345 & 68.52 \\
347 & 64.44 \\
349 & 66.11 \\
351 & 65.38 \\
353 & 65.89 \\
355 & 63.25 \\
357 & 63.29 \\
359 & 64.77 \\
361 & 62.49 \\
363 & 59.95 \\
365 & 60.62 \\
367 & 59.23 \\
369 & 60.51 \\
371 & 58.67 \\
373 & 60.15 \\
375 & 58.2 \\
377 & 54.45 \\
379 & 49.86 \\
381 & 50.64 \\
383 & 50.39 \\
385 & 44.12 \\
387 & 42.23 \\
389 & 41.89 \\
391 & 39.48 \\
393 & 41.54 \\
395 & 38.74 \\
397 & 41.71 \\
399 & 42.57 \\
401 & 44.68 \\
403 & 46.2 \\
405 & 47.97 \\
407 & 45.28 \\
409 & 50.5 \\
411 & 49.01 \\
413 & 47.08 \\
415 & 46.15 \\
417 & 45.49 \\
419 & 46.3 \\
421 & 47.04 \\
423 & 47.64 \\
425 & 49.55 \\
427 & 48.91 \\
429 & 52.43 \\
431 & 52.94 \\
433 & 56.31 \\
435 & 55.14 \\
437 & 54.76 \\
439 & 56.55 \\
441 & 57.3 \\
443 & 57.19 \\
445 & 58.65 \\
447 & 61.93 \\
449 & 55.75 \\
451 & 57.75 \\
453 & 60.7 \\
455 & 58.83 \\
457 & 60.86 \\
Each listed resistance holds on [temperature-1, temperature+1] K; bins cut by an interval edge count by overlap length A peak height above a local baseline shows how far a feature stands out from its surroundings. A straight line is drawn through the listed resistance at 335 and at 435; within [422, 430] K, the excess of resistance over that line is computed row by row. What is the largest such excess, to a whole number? -3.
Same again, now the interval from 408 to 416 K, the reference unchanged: -8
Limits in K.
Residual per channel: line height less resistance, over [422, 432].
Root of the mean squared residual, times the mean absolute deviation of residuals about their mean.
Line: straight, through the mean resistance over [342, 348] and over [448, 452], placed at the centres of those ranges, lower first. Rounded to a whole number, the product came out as 19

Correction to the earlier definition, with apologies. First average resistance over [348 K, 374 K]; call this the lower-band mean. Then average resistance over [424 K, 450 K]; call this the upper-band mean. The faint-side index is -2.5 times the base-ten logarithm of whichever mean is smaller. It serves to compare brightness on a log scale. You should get -4.35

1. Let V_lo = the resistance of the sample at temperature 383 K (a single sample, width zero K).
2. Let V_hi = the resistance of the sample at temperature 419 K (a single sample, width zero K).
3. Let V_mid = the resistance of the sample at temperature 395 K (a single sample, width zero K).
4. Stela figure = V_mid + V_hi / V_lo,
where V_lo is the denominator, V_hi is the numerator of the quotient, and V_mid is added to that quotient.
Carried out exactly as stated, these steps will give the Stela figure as 40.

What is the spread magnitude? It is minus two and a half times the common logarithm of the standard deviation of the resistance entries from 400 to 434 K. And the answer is -1.2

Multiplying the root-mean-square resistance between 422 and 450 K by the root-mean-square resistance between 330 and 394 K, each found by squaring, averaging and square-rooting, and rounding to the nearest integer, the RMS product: 3262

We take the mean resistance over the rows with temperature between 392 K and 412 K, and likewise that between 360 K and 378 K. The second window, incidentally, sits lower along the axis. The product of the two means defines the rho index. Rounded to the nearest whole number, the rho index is 2661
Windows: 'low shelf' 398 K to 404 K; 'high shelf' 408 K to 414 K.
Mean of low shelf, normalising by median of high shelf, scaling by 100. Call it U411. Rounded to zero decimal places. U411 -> 91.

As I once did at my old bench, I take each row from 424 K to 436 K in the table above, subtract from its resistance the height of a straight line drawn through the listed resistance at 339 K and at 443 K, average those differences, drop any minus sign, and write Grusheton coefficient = 5.8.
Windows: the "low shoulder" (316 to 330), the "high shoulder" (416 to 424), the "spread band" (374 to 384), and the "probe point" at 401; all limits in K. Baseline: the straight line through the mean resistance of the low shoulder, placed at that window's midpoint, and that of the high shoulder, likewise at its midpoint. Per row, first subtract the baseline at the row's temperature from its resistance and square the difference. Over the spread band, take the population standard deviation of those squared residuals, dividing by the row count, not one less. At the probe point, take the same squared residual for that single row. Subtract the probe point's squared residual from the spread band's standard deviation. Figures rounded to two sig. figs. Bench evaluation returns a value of -23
